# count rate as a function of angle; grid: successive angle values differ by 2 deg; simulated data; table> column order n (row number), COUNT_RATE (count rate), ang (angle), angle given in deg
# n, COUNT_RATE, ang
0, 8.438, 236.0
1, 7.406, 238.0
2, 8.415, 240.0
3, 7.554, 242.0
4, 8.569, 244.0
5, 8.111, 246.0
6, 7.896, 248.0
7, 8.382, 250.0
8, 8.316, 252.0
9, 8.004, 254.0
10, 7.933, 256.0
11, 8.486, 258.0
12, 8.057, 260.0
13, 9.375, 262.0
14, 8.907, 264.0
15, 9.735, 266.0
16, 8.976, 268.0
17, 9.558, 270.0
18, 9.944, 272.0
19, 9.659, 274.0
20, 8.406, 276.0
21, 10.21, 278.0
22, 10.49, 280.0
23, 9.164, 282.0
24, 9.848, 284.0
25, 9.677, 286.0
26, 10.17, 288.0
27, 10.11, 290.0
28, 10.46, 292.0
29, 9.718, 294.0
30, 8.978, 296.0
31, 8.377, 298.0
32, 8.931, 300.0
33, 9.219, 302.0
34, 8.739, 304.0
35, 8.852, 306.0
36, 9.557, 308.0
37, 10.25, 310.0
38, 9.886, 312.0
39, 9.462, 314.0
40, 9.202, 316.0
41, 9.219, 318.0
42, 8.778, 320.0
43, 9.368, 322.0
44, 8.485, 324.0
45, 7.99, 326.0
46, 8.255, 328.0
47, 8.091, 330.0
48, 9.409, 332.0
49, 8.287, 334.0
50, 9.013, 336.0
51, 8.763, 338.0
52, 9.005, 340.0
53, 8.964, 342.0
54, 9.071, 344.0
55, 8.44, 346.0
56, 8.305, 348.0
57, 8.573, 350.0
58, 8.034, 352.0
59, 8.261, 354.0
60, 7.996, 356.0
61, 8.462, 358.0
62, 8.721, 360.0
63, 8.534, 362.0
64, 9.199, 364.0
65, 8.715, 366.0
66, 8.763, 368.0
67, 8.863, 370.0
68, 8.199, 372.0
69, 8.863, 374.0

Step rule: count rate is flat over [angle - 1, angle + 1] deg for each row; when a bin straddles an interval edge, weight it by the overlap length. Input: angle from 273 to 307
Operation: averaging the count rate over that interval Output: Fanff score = 9.5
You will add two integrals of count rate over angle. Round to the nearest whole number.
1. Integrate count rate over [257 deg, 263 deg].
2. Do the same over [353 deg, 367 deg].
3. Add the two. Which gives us 172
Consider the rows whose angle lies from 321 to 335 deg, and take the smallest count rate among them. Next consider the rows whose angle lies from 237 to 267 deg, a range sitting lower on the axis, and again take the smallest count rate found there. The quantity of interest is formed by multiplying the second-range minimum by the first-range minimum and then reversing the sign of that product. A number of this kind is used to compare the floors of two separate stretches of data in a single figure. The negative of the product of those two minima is -59.2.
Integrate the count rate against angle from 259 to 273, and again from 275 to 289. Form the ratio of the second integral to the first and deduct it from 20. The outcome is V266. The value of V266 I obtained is 18.9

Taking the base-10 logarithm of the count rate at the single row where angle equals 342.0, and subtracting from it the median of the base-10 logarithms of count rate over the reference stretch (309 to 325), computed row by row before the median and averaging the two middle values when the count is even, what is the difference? -0.016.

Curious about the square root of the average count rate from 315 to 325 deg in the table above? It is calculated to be 3.00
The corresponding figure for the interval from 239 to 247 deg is 2.86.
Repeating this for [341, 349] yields 2.95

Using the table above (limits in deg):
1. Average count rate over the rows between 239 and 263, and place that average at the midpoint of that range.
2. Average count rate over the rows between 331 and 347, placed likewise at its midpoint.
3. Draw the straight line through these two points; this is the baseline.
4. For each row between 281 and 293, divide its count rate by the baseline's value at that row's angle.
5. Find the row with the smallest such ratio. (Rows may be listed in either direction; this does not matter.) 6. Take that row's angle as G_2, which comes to 282.0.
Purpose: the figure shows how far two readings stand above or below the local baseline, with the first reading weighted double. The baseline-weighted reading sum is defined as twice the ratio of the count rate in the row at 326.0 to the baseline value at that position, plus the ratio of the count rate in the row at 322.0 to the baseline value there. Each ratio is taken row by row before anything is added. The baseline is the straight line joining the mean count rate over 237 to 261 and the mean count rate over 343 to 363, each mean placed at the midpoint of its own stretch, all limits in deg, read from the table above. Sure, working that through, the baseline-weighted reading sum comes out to 3.04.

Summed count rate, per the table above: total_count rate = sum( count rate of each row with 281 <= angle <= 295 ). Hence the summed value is 69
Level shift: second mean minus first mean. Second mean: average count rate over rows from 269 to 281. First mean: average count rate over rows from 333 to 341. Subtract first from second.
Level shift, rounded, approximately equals 0.94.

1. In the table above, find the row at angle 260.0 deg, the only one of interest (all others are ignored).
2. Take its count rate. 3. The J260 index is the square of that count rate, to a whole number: 65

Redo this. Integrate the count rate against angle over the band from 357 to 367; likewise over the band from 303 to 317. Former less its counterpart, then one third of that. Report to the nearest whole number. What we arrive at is -15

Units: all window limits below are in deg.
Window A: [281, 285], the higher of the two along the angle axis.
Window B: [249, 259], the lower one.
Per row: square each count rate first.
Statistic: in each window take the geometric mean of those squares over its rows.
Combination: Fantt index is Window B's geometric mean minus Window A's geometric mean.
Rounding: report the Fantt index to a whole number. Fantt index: -23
